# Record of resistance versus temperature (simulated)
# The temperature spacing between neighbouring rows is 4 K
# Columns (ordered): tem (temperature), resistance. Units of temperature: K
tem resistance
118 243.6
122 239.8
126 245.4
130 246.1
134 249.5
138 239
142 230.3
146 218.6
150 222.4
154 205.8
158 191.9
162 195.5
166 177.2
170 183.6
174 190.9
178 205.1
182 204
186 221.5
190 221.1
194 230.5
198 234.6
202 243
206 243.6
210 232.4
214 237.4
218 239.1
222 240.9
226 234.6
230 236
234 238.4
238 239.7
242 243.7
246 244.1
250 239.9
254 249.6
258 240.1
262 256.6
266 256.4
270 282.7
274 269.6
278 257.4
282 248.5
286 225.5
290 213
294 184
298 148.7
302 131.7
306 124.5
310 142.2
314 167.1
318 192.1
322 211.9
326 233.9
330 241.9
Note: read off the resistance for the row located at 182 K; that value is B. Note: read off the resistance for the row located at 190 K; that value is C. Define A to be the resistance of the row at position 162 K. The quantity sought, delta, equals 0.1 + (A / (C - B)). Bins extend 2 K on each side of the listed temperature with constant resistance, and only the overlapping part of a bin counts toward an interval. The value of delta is 12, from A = 195.5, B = 204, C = 221.1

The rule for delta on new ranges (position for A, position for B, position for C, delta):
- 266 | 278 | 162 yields -4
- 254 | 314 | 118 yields 3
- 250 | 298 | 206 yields 3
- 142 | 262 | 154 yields -4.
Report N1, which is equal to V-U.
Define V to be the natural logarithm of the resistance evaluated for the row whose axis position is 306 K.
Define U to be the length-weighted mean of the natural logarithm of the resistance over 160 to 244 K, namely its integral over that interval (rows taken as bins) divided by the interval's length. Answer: -0.58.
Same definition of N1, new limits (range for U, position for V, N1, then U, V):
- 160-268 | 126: 0.07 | 5.43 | 5.5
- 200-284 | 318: -0.25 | 5.51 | 5.3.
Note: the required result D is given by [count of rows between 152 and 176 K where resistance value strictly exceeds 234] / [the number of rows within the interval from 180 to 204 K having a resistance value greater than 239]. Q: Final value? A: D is 0.0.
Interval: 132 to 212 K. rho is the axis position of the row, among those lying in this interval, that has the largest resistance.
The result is 134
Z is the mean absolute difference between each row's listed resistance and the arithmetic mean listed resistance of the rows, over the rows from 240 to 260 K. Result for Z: 3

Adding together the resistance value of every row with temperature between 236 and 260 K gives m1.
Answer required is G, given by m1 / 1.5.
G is 971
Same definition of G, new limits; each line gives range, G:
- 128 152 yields 937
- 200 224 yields 958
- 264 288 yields 1027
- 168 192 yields 817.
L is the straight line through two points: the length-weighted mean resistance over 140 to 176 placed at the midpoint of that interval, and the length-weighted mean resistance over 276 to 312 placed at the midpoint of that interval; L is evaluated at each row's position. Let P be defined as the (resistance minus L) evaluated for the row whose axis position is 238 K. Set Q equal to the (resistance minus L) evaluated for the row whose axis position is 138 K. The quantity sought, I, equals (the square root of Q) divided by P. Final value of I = 0.13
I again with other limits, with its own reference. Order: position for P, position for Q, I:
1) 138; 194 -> 0.16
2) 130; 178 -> 0.06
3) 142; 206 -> 0.26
